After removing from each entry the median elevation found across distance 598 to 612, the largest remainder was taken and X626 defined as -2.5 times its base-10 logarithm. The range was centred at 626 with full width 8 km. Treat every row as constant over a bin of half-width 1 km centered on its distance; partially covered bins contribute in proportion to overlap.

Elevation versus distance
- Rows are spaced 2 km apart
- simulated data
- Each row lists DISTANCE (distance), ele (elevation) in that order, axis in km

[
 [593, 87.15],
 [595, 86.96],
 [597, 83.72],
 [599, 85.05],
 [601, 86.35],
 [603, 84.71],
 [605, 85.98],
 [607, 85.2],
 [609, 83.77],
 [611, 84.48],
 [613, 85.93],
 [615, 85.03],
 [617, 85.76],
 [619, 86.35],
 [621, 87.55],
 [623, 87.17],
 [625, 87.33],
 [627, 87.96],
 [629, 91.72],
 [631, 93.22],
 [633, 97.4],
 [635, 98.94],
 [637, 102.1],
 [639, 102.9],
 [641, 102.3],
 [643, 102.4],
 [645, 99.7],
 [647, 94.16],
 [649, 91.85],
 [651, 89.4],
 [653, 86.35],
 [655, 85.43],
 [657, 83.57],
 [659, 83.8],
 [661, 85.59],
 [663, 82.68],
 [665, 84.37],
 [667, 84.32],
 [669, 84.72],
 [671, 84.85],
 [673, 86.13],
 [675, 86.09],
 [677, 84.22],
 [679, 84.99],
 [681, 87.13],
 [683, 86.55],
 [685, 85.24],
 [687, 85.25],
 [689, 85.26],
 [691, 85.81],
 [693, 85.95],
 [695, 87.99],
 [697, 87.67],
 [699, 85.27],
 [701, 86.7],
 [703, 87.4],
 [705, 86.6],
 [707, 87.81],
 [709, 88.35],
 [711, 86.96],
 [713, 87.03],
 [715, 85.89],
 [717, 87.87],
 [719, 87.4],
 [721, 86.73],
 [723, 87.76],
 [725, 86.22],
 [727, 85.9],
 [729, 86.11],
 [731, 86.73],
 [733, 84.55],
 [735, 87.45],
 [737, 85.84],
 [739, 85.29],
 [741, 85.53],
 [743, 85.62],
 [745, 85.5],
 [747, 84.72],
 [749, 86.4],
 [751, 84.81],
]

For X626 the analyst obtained -2.1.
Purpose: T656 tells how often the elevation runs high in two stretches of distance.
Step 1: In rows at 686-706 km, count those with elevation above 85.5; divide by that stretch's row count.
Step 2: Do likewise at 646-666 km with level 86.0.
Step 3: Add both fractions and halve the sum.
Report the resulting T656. 0.55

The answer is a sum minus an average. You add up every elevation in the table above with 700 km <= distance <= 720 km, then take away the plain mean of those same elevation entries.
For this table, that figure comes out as 785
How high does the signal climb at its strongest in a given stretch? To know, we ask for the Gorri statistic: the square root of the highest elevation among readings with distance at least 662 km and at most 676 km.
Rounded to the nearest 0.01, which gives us 9.28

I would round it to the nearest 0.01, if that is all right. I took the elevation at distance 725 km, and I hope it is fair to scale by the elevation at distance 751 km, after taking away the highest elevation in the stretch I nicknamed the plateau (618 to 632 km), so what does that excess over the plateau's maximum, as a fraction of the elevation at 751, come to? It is -0.08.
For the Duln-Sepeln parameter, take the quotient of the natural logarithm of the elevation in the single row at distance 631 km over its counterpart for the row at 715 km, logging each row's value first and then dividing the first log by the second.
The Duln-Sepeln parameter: 1.02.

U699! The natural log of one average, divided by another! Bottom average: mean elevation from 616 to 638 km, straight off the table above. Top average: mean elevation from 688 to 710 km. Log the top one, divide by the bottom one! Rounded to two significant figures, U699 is 0.049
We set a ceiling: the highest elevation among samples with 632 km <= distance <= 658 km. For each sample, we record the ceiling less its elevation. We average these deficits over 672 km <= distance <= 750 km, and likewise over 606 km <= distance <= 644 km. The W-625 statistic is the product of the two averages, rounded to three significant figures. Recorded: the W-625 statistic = 190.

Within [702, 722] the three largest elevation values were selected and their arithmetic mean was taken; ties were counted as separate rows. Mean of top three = 88.0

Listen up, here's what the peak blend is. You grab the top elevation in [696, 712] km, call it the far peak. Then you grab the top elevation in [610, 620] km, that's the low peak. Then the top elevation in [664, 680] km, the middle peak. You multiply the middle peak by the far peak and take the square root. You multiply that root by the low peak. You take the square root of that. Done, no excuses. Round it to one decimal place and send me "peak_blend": 86.8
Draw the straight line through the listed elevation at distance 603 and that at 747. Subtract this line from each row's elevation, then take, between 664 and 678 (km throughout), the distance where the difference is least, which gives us 677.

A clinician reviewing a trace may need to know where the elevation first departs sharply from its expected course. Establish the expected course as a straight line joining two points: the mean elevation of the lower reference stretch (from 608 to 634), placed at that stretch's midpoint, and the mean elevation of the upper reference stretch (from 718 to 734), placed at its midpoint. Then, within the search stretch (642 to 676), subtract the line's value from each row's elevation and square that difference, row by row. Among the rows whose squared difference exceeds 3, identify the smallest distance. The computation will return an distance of 643 km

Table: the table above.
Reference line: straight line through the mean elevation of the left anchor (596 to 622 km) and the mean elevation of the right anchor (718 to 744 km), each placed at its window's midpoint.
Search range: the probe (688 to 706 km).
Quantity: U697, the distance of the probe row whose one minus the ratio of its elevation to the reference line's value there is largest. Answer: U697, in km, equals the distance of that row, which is 699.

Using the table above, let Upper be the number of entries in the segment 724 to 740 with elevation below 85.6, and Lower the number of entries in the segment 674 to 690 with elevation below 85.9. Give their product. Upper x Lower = 10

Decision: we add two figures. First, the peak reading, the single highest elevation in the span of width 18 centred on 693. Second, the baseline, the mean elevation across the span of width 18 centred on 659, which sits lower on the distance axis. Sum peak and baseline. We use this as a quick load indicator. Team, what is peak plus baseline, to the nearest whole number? 173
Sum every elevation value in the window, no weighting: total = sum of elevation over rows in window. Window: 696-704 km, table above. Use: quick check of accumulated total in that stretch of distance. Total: 347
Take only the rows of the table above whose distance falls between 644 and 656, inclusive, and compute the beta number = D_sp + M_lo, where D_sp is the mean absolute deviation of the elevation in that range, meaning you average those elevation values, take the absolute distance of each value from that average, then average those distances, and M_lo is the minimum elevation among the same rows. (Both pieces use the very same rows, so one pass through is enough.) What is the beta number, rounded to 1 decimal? 89.5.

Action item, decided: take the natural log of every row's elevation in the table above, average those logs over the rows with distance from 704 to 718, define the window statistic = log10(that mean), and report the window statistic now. 0.6501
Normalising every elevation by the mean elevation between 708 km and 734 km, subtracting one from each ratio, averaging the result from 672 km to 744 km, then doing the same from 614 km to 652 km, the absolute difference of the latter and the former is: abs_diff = 0.080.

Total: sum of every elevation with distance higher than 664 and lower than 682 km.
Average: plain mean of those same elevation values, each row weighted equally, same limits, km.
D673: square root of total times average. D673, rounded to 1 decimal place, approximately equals 255.6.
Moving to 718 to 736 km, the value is 259.6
